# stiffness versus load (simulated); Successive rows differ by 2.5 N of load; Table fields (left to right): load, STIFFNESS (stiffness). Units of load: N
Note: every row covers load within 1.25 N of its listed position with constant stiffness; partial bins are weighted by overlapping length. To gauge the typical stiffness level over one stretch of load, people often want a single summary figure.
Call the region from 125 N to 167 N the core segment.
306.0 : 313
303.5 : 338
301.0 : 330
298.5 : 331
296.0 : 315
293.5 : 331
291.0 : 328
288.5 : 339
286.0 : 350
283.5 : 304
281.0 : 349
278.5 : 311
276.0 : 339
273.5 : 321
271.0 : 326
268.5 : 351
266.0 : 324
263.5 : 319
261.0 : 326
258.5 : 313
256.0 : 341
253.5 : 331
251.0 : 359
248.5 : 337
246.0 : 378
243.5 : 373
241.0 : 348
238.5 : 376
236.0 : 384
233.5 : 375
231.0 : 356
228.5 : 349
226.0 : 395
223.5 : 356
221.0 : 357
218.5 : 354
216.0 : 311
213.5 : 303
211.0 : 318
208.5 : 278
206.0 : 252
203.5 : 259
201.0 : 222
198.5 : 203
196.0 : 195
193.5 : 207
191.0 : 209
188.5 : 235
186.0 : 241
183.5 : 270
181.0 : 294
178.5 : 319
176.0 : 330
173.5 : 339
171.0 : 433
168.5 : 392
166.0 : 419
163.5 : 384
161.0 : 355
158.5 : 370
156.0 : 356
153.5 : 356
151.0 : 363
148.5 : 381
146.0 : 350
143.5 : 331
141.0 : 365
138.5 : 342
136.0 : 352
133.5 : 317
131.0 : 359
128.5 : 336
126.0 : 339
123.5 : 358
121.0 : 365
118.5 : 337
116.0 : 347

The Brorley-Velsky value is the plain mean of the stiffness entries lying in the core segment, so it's 357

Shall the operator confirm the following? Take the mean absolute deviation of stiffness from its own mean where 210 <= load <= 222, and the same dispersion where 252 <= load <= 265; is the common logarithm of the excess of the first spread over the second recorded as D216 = 1.13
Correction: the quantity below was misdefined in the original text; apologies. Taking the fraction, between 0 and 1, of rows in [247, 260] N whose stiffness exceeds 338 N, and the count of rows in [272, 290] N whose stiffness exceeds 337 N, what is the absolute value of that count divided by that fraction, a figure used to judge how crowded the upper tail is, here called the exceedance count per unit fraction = 10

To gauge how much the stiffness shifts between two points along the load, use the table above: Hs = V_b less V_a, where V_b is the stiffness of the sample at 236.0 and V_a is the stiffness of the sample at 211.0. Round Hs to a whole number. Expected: 66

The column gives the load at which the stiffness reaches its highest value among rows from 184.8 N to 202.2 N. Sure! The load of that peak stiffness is 186.0 N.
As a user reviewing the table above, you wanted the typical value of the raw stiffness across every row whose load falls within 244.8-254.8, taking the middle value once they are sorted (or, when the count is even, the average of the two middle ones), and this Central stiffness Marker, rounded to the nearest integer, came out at 348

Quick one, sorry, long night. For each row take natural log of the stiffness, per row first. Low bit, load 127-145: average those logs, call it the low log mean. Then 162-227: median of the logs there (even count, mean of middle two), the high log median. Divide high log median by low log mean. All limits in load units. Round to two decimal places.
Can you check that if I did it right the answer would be 0.98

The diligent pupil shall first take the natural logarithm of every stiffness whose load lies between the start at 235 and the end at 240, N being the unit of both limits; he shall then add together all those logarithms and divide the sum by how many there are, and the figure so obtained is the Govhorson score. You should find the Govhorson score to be 5.94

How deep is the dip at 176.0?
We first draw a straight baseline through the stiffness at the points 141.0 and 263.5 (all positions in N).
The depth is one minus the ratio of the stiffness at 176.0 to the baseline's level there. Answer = 0.06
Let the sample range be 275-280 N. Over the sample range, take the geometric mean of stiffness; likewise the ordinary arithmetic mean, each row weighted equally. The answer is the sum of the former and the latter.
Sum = 650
